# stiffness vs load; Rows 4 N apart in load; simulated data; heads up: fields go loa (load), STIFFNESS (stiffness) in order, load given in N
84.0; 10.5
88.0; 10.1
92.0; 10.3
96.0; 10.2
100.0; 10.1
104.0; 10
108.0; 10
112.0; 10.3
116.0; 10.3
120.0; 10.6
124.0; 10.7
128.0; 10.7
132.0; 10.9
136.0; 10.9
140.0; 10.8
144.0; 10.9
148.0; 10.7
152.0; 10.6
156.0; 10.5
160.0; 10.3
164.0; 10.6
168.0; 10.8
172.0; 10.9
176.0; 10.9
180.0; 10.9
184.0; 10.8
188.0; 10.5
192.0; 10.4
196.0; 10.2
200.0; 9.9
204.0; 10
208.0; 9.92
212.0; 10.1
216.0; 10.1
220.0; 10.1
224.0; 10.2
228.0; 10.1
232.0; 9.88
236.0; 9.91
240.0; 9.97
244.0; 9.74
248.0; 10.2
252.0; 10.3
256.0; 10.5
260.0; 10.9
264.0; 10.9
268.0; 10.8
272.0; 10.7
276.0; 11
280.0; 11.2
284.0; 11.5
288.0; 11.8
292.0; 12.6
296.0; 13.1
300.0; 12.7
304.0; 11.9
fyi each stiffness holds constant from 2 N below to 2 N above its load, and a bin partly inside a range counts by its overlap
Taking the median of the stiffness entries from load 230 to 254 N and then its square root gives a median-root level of 3.15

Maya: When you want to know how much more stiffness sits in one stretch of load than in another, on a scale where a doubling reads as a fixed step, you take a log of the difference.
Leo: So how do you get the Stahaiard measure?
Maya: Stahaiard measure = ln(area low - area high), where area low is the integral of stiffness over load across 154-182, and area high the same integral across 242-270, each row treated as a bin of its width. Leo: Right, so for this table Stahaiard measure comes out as 1.8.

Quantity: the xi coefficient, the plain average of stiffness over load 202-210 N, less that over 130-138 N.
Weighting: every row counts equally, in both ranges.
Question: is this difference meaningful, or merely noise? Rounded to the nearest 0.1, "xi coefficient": -0.9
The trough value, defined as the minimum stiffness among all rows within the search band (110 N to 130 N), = 10.3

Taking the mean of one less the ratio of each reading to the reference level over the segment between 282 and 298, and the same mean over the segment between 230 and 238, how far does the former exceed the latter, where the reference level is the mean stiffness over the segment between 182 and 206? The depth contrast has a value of -0.23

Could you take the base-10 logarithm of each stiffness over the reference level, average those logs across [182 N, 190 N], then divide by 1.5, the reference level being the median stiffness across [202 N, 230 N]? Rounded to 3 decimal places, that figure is 0.015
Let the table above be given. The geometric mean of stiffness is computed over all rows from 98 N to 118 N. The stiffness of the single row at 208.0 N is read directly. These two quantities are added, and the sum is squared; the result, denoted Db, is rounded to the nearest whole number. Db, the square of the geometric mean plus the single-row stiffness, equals 402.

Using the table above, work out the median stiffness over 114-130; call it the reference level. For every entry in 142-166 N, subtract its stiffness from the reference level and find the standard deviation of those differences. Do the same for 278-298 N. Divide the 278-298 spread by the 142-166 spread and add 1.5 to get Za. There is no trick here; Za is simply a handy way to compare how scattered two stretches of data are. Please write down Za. 5.4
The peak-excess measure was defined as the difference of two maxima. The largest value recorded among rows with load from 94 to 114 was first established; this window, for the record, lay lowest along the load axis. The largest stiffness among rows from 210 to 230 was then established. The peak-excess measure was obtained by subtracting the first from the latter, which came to -0.10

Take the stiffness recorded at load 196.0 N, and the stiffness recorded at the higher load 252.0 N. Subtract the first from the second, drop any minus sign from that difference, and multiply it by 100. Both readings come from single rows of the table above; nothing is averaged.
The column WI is 10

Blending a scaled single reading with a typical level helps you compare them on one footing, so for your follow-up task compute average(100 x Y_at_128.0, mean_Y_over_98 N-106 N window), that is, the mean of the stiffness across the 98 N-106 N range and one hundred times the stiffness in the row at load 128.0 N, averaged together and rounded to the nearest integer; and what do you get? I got 540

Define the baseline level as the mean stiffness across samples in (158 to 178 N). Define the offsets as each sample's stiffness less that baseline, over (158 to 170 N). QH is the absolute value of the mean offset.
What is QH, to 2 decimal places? 0.13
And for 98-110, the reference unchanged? 0.67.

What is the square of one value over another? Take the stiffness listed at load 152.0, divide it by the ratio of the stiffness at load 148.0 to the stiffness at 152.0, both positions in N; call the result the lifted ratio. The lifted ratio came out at 10.5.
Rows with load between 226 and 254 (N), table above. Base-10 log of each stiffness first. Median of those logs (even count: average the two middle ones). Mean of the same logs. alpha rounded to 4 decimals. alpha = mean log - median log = 0.0019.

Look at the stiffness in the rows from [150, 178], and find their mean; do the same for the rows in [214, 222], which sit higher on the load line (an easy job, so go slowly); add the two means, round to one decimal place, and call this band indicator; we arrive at 20.8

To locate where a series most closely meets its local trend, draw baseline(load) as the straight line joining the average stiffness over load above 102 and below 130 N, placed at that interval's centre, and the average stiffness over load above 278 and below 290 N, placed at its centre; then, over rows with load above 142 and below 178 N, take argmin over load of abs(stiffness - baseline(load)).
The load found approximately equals 152.0 N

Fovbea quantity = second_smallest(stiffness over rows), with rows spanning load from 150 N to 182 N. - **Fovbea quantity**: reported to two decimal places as 10.50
